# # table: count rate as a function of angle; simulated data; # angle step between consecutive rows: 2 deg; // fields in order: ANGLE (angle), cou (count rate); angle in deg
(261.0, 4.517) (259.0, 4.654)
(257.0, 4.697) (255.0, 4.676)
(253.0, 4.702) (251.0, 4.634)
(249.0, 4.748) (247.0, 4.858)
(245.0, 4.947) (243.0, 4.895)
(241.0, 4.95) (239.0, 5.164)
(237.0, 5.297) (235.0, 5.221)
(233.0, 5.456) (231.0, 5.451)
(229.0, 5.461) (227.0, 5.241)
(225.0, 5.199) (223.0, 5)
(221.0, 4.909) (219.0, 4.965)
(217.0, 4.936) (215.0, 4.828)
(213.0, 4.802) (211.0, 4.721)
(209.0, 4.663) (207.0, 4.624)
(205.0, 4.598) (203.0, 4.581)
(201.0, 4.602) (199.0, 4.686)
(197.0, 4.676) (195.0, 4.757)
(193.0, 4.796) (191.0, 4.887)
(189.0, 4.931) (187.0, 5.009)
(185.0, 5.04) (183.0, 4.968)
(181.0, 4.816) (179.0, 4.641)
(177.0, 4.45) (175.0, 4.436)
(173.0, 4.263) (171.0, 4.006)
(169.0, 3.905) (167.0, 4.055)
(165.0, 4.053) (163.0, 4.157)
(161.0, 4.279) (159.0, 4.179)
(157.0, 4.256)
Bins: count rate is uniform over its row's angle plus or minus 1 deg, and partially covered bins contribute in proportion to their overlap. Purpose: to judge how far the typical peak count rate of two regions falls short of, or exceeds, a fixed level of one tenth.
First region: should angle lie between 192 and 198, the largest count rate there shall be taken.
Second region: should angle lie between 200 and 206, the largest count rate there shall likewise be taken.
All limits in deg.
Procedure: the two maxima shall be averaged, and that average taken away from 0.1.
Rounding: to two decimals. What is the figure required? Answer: -4.60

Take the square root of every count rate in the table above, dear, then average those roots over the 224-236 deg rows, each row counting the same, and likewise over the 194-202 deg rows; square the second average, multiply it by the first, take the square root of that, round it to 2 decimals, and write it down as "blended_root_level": 3.29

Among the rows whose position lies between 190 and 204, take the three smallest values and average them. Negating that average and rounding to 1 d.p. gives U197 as -4.6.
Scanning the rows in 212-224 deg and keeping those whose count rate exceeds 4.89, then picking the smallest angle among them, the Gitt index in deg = 217.0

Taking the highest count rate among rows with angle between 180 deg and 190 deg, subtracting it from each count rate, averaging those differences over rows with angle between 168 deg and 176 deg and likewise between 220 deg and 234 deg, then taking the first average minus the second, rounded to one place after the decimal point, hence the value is -1.1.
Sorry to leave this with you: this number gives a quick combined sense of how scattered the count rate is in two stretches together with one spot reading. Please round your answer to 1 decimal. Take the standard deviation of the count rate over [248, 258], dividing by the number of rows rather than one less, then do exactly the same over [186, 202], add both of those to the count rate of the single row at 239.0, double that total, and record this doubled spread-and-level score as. 10.7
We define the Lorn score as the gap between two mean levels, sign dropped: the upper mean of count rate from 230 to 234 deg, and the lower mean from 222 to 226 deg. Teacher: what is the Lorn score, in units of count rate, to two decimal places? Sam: 0.35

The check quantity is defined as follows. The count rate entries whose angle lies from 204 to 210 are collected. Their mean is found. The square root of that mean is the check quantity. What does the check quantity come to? 2.15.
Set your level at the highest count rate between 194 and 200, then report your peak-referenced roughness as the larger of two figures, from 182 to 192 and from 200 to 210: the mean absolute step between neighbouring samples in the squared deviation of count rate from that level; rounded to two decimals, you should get 0.02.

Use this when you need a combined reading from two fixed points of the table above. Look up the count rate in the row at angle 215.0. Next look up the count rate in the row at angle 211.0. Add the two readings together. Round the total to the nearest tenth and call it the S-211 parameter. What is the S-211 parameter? 9.5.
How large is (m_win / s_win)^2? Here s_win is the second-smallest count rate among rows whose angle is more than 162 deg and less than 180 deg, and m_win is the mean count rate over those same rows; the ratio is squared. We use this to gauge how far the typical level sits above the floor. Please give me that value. 1.11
